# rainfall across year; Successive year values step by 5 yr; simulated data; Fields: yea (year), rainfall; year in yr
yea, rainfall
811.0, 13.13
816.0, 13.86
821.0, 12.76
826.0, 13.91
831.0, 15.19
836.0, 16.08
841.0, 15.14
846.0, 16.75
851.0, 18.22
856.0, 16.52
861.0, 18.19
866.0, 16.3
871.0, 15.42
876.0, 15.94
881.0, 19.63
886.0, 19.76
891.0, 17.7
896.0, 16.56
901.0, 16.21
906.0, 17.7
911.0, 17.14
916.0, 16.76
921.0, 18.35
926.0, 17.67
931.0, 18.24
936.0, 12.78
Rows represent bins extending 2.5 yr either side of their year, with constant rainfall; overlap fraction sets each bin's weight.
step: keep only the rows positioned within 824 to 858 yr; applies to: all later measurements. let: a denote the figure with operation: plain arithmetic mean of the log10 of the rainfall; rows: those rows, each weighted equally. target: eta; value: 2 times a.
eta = 2.40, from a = 1.20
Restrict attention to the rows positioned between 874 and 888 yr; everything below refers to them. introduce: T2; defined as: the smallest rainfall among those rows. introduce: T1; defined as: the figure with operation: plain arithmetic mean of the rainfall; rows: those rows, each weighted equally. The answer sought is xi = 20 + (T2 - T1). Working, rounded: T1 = 18.44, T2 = 15.94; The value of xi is 17.5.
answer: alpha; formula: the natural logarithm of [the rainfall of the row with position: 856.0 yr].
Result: 2.80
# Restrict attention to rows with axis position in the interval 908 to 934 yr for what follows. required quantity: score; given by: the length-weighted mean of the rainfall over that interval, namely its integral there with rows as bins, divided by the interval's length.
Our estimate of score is 17.5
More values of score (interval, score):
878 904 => 17.9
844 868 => 17.2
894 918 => 16.9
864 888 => 17.4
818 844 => 14.6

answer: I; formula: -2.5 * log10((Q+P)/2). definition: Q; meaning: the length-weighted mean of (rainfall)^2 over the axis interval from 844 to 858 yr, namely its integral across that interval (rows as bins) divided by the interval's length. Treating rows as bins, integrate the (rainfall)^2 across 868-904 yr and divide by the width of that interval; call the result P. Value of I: -6.19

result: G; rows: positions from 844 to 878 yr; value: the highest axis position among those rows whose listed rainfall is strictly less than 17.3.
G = 876.0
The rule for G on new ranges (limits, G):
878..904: 901.0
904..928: 916.0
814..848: 846.0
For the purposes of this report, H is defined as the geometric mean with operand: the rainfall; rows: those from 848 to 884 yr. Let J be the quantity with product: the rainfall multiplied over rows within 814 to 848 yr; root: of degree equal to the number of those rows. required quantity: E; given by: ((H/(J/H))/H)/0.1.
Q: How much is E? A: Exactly 11.6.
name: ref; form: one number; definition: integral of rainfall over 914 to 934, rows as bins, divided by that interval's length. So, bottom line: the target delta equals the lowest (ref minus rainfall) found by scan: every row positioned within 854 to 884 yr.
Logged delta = -2.0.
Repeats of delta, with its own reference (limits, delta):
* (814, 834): 2.5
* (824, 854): -0.6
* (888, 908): 0.0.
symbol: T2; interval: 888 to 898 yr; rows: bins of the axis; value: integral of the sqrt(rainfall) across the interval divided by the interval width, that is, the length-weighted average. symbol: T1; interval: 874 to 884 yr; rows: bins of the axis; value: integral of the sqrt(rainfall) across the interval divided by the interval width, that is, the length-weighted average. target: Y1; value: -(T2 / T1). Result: -0.98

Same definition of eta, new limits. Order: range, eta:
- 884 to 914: 2.48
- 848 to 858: 2.48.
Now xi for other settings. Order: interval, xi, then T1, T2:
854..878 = 18.9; 16.47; 15.42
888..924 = 19.0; 17.20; 16.21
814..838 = 18.4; 14.36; 12.76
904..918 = 19.6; 17.20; 16.76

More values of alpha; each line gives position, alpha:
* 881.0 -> 2.98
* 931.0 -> 2.90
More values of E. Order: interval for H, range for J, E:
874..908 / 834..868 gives 10.5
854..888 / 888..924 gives 10.1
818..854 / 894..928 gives 8.9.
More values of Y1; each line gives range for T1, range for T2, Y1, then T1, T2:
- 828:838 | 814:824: -0.93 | 3.94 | 3.6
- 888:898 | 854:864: -1.00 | 4.16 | 4.2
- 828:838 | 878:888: -1.12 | 3.94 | 4.4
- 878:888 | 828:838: -0.89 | 4.42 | 3.9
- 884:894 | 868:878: -0.92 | 4.31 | 4.0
